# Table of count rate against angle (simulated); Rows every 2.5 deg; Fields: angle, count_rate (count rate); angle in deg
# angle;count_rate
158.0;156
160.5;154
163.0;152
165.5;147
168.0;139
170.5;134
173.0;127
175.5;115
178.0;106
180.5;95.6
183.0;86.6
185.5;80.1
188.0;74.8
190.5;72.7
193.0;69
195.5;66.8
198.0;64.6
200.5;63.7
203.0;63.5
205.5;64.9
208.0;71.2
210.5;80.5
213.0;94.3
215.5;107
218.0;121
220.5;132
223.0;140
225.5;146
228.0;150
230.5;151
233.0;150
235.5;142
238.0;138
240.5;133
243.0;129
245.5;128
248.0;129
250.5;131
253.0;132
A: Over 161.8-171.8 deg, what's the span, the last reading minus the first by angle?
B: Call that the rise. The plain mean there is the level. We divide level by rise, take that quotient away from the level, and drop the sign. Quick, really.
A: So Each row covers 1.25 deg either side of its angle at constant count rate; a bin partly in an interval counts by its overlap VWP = 151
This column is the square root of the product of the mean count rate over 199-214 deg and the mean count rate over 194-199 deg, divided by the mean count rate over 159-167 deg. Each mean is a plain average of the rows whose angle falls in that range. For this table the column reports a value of 0.46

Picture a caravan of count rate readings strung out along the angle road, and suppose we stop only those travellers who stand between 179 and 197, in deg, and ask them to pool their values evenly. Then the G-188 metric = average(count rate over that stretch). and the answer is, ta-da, 78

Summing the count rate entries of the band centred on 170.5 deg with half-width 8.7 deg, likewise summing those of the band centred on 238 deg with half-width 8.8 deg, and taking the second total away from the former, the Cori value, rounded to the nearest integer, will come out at -51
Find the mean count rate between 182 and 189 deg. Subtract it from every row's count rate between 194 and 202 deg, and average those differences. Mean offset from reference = -15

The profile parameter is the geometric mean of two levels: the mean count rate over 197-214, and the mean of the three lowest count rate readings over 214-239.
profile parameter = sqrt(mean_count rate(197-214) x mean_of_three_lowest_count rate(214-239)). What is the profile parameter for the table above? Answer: 93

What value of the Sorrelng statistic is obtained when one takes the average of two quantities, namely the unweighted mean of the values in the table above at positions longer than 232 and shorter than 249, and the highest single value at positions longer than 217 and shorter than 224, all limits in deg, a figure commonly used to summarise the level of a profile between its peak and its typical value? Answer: 138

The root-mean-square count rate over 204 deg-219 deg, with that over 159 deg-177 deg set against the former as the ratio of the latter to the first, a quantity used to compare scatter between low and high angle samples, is 1.5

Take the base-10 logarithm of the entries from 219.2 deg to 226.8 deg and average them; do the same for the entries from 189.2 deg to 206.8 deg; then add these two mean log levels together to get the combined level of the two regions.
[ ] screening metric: 3.97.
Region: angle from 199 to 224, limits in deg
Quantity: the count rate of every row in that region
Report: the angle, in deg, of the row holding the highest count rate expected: 223.0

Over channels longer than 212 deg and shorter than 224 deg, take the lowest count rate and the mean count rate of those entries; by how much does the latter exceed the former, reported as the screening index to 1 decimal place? 24.6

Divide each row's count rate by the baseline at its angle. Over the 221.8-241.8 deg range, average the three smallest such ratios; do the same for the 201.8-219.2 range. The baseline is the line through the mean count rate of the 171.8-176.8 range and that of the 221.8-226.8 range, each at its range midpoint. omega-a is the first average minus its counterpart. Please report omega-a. 0.4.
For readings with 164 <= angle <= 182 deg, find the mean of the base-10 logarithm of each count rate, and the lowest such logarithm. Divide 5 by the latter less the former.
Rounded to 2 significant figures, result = -47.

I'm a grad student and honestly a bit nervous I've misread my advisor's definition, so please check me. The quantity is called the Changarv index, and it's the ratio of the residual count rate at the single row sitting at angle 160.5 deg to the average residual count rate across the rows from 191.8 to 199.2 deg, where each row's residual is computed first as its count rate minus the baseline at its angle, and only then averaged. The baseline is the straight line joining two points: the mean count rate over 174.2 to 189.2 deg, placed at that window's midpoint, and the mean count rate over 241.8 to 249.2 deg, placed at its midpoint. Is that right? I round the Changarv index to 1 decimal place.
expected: -2.1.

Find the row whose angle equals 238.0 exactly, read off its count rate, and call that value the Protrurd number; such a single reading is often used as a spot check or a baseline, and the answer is 138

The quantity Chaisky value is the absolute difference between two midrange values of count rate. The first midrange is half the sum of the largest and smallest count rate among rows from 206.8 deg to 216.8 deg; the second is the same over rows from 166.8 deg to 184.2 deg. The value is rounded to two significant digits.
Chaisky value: 24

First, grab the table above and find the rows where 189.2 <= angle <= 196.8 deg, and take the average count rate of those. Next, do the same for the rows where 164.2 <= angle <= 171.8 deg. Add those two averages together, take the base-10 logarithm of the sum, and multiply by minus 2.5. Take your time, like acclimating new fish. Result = -5.80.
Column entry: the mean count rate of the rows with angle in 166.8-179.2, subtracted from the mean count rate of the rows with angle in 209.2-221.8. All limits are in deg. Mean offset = -17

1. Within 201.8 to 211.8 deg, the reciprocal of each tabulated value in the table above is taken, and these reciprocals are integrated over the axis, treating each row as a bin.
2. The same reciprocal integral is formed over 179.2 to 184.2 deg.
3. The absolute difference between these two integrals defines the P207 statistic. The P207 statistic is 0.089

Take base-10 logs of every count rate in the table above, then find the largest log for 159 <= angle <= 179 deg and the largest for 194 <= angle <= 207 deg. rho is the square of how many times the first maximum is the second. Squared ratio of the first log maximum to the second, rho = 1.44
